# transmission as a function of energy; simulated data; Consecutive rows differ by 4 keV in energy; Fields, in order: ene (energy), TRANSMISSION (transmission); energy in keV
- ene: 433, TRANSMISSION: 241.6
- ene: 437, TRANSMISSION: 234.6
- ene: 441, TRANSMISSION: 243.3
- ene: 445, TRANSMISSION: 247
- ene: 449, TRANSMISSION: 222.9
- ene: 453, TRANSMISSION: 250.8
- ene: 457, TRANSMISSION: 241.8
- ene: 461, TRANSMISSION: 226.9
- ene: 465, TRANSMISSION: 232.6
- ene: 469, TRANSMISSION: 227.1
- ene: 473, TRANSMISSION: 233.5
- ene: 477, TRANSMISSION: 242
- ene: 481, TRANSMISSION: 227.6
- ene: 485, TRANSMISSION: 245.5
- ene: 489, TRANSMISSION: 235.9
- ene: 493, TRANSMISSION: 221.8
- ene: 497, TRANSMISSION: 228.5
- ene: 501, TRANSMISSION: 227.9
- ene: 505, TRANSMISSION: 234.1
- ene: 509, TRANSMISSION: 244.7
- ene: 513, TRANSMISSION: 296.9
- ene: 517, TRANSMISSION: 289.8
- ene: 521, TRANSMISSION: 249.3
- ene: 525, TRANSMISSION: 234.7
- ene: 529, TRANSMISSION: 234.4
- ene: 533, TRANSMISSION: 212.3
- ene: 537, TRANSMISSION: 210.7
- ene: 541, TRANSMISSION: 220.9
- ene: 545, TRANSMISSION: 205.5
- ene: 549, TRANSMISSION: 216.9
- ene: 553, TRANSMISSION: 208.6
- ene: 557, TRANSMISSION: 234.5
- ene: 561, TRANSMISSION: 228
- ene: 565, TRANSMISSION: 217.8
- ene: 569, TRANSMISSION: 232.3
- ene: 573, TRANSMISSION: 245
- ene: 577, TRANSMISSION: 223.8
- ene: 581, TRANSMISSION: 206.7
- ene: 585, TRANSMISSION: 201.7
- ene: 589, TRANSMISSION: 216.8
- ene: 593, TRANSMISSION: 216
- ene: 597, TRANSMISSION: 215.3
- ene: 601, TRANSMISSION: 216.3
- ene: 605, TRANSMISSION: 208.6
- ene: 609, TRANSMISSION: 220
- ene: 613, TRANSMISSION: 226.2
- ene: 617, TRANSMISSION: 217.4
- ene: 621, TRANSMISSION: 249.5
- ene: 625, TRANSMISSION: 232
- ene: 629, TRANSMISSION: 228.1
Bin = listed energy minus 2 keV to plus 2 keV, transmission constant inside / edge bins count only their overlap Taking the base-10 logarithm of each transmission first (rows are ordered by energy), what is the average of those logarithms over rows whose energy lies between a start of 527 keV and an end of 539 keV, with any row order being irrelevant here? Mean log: 2.34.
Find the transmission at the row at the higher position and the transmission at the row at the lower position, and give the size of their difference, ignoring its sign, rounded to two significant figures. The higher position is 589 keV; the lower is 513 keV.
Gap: 80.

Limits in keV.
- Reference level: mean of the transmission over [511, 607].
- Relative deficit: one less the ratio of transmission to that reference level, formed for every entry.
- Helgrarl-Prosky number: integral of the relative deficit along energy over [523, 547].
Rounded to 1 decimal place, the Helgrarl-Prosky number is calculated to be 0.7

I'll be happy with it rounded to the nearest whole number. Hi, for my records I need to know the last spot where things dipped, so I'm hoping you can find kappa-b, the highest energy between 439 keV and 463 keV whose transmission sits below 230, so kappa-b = 461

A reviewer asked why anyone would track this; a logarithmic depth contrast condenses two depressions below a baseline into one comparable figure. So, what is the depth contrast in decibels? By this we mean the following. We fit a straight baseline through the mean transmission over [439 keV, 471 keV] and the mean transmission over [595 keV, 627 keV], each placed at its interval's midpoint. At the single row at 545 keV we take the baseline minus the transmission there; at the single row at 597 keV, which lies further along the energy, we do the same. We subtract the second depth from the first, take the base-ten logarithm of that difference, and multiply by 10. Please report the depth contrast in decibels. 11.5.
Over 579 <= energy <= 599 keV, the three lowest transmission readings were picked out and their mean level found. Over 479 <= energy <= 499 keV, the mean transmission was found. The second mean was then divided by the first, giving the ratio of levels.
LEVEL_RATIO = 1.12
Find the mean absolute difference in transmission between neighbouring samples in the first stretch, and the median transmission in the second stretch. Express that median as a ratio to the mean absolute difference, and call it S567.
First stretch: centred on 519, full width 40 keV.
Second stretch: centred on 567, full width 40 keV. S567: 13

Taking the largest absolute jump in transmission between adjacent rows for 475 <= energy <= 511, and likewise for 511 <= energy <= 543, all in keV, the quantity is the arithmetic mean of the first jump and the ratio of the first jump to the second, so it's 9.2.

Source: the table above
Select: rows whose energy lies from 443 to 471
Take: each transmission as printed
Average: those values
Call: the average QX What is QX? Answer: 236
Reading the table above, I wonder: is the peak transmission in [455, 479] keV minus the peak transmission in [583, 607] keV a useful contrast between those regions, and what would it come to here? 25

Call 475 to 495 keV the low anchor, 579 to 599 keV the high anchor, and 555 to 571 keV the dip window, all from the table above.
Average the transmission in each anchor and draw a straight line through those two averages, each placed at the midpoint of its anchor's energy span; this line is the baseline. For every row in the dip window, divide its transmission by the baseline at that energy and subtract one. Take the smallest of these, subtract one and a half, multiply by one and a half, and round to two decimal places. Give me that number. -2.24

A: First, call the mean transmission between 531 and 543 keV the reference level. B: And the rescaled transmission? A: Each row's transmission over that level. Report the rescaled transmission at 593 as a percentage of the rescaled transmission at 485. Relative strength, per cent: 88.0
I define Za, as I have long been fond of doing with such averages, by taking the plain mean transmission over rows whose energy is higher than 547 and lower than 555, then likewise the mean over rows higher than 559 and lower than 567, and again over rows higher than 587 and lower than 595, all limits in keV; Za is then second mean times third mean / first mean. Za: 227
